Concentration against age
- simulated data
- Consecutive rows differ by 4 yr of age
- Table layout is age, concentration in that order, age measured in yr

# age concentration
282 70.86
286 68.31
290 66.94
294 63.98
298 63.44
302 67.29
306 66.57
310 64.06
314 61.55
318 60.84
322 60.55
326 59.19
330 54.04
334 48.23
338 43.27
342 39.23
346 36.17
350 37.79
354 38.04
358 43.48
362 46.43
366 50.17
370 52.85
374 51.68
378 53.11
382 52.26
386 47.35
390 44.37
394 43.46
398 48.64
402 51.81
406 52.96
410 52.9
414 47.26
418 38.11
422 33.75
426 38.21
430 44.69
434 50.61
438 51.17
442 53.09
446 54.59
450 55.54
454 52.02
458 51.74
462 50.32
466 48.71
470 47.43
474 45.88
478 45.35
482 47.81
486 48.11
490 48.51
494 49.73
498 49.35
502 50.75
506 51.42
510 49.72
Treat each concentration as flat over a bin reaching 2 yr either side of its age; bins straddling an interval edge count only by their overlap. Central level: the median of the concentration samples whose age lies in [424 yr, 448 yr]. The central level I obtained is 51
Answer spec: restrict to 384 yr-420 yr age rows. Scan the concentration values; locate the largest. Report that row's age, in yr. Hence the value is 406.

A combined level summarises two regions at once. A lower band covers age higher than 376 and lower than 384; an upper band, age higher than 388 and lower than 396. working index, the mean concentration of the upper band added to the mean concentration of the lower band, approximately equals 97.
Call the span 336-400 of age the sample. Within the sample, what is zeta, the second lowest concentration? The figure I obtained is 37.79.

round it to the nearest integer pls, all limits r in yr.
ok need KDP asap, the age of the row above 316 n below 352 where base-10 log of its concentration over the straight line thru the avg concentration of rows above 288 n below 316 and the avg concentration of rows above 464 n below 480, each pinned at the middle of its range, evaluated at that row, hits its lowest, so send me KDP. 346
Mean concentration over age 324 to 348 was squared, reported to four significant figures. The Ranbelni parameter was 2180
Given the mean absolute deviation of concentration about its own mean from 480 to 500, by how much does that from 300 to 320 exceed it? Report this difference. 1.6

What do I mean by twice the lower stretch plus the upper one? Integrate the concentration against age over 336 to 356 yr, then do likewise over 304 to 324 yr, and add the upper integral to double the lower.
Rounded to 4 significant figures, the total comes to 3287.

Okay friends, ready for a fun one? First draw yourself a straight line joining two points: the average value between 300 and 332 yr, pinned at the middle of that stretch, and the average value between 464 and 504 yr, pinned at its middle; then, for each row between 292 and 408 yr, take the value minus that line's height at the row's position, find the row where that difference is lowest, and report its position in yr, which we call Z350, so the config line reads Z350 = 346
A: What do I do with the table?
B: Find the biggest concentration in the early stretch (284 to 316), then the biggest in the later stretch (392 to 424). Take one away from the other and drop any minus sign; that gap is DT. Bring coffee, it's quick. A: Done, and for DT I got 15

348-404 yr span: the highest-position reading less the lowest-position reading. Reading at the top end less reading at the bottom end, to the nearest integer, 14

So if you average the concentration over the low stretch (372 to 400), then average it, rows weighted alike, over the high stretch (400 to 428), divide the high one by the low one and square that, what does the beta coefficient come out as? 0.85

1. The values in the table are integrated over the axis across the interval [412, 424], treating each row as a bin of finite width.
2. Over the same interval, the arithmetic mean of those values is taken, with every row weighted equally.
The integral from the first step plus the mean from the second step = 516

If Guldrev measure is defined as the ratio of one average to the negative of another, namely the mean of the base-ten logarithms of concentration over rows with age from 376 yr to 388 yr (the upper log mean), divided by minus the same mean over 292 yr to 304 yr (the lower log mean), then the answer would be -0.94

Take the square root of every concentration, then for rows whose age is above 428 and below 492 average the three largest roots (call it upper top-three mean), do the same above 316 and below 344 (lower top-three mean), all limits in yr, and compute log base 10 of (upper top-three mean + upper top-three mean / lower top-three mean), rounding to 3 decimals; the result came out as 0.920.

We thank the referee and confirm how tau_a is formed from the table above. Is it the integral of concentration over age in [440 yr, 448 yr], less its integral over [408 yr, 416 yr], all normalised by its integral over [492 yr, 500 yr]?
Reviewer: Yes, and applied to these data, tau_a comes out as 0.08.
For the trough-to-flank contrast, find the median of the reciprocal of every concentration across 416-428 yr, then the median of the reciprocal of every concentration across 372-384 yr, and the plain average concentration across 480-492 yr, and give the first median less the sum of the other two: -48.1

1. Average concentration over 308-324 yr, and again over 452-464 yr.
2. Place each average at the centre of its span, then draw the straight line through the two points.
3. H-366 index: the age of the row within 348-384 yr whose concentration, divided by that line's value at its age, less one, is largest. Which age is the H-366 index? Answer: 378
